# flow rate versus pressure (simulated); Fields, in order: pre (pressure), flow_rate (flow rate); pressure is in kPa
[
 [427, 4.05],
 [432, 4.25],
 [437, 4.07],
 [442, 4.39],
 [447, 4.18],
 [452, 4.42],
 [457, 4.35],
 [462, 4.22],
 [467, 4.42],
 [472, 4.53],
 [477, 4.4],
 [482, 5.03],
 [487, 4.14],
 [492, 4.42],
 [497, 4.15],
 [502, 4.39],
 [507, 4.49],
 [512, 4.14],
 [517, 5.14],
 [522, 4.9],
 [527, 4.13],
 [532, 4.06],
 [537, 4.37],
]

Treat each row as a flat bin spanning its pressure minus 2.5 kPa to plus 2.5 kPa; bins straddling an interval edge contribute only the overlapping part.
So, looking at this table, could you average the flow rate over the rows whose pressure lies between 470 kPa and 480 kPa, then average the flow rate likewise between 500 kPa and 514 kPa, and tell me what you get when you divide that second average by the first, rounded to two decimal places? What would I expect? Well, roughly 0.97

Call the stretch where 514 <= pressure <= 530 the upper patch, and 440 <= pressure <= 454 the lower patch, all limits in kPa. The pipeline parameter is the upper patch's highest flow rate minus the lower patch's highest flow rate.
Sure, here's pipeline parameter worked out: 0.72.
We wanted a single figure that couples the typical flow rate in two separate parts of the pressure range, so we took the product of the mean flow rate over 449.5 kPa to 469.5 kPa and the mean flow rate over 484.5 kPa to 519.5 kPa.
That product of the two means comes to 19.2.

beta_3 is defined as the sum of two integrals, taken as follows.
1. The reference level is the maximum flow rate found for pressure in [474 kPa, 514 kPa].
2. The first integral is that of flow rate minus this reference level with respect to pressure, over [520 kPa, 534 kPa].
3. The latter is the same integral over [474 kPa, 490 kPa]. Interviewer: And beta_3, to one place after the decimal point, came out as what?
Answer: -17.6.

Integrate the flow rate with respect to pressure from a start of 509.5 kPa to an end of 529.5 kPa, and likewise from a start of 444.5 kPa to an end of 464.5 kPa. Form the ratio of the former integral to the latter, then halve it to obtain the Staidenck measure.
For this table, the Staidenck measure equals 0.533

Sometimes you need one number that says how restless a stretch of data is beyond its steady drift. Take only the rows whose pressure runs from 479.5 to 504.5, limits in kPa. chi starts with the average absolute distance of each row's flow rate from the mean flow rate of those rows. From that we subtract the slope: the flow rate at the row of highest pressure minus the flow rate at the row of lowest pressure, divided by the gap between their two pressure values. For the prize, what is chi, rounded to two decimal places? 0.27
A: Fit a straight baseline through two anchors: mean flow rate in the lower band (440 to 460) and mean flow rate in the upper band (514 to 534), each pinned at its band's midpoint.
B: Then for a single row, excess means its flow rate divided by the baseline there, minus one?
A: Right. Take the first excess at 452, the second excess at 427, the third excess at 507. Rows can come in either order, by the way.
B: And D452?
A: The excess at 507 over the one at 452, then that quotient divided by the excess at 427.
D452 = 4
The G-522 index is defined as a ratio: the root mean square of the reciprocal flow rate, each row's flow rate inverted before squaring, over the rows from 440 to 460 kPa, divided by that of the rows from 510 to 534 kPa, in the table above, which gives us 1.02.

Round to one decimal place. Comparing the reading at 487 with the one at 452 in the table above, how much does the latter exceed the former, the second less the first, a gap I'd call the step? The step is 0.3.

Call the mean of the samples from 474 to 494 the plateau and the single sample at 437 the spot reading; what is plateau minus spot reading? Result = 0.43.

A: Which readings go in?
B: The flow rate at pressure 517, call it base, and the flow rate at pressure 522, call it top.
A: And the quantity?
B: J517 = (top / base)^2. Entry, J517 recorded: 0.91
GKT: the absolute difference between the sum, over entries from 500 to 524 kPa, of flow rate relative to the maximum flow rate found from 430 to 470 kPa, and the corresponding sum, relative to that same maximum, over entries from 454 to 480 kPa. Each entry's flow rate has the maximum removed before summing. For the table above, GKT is 1.1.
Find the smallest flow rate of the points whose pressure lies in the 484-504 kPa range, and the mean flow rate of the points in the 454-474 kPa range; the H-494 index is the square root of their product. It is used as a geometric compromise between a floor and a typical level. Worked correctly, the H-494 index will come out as 4.26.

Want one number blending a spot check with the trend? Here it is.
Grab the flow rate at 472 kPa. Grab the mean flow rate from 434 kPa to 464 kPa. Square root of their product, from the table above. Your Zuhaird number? 4.4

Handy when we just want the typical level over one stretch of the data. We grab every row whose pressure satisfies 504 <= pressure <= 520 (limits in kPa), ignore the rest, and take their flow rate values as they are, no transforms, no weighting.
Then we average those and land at 4.59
